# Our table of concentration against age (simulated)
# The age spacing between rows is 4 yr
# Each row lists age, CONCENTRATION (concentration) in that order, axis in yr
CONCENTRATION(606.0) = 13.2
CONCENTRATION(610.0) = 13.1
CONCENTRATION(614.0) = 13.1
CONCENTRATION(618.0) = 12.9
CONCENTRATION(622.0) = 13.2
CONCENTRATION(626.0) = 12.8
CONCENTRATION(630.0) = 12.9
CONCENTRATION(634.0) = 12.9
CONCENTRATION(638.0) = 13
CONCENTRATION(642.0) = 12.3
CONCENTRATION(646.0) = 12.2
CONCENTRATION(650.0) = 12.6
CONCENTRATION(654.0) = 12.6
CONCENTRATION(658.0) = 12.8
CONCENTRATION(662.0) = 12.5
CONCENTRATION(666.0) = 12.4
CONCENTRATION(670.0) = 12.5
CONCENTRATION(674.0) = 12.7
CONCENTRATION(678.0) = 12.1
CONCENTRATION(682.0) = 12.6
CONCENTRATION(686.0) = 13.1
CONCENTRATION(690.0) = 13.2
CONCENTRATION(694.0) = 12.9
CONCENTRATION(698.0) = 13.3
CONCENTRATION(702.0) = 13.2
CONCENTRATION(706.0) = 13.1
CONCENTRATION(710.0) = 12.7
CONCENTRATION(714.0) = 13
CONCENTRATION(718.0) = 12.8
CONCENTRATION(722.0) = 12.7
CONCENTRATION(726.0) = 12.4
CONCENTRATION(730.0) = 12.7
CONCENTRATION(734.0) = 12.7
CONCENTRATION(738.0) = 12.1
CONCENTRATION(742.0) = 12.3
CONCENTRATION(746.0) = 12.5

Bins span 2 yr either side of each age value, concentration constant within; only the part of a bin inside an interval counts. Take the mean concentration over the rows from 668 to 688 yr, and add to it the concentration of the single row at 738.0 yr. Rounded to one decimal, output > 24.7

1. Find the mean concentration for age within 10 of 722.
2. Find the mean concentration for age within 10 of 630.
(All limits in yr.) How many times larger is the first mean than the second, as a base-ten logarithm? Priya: -0.008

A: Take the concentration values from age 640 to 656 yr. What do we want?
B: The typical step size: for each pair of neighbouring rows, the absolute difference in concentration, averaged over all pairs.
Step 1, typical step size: 0.17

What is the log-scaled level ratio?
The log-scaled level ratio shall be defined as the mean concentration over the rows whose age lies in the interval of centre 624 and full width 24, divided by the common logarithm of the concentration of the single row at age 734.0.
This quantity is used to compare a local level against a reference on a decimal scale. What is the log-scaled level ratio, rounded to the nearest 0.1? 11.7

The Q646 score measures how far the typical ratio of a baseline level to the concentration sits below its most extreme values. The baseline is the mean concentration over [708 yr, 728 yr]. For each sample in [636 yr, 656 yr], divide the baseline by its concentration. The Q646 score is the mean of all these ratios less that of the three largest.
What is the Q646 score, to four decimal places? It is -0.0139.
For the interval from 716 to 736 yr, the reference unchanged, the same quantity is -0.0048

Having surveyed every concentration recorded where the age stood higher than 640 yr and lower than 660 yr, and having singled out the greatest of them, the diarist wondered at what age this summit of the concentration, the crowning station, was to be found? 658.0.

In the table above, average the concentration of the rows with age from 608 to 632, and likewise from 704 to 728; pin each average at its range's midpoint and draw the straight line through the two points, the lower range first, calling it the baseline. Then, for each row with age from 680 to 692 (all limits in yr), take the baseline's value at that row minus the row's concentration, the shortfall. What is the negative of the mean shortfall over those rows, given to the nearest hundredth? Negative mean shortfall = 0.12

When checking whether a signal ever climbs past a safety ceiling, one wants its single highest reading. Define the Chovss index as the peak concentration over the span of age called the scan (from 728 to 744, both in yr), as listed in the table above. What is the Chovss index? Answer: 12.7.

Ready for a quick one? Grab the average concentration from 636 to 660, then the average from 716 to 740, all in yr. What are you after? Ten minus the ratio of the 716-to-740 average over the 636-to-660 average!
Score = 9.001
